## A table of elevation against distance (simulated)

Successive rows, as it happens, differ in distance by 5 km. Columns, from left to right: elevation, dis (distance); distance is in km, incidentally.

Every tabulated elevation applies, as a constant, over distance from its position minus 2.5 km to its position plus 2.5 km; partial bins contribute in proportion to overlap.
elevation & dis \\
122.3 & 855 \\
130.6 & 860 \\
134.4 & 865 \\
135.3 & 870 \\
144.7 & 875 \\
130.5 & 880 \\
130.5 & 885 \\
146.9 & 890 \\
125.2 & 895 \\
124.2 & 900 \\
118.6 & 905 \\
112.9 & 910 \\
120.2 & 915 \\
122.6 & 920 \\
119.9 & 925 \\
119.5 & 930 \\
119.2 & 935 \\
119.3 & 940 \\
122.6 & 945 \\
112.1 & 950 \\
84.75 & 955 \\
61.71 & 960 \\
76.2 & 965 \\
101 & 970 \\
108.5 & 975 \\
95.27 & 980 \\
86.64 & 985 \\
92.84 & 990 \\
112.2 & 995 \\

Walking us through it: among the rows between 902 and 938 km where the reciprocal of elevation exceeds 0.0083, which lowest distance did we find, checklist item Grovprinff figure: 905 km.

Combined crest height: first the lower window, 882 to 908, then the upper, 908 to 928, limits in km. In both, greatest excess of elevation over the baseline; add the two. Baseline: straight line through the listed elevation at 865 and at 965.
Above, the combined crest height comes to 47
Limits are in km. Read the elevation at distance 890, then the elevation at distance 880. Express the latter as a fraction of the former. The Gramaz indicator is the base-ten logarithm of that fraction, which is -0.05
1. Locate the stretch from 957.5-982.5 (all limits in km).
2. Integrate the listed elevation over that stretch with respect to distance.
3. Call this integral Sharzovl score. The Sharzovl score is 2213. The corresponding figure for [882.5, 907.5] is 3227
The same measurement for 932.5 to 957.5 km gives 2790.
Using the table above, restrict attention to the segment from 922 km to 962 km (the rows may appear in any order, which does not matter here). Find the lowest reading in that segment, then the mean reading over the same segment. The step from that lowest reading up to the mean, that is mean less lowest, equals 46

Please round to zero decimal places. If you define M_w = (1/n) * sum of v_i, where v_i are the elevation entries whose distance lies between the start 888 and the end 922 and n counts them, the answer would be 124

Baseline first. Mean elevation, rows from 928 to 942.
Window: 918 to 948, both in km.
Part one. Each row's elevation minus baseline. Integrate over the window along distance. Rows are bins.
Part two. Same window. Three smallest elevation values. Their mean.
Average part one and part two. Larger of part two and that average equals 119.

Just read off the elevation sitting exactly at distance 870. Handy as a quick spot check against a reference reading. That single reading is 135.3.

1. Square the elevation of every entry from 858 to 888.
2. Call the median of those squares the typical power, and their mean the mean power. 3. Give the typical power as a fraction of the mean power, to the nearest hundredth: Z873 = 0.97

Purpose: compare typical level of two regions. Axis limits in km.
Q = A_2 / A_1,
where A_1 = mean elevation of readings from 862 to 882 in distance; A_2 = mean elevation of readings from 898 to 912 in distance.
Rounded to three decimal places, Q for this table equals 0.870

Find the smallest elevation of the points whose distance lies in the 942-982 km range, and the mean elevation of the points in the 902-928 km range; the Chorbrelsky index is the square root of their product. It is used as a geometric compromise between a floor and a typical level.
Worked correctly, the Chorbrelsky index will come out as 86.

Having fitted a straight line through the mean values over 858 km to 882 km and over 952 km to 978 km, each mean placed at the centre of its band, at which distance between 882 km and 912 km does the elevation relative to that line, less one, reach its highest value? 890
